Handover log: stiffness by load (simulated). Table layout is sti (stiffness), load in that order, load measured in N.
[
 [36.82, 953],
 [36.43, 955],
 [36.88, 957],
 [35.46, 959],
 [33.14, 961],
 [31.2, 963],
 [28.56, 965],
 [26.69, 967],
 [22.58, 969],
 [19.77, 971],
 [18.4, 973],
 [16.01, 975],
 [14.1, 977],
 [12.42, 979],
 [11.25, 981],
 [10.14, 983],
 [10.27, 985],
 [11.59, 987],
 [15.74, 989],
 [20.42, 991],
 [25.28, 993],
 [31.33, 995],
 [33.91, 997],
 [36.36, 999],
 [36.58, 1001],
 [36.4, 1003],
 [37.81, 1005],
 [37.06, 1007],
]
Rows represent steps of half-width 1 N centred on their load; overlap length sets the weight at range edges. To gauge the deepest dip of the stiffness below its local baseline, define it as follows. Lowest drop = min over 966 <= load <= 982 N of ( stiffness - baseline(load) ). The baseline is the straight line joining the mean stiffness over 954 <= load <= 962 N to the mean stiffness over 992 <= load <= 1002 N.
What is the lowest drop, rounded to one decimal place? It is -22.6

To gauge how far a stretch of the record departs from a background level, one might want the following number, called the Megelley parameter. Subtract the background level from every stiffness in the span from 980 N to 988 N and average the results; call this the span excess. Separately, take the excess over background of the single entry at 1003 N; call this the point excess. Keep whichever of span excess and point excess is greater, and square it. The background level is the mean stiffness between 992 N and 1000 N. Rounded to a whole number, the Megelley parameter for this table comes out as 22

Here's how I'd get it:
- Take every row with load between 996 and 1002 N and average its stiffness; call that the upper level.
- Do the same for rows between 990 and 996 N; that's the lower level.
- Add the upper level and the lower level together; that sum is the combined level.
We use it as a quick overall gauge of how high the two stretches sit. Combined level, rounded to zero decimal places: 61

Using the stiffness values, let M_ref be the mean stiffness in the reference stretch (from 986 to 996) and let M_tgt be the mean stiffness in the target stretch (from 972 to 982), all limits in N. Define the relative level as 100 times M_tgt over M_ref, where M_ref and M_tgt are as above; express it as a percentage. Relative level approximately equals 69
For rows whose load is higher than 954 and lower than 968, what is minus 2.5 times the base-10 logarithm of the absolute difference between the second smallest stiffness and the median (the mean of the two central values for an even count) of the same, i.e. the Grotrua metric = -1.65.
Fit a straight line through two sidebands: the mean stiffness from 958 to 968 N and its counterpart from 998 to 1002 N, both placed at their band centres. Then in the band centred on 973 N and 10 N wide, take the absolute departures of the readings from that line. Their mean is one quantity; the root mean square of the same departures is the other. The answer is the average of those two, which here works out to 14.5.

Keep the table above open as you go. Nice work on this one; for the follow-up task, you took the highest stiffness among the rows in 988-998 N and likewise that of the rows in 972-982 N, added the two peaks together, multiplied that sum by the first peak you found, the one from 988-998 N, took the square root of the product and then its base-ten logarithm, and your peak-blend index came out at 1.62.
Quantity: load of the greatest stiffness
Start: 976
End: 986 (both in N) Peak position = 977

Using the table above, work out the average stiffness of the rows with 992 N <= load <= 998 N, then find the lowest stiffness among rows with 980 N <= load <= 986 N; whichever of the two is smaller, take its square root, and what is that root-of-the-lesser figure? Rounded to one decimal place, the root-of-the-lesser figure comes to 3.2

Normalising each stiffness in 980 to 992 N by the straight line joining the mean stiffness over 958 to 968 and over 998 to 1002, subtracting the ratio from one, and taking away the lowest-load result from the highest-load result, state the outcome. -0.25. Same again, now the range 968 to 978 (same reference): 0.28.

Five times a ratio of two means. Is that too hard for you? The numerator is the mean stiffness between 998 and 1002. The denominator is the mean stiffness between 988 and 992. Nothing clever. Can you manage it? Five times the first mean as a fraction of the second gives 10.1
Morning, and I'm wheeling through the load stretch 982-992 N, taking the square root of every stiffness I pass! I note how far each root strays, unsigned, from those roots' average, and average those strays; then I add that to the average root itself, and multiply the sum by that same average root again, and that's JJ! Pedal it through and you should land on 15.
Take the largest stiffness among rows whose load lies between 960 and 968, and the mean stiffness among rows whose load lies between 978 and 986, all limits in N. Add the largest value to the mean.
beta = 44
